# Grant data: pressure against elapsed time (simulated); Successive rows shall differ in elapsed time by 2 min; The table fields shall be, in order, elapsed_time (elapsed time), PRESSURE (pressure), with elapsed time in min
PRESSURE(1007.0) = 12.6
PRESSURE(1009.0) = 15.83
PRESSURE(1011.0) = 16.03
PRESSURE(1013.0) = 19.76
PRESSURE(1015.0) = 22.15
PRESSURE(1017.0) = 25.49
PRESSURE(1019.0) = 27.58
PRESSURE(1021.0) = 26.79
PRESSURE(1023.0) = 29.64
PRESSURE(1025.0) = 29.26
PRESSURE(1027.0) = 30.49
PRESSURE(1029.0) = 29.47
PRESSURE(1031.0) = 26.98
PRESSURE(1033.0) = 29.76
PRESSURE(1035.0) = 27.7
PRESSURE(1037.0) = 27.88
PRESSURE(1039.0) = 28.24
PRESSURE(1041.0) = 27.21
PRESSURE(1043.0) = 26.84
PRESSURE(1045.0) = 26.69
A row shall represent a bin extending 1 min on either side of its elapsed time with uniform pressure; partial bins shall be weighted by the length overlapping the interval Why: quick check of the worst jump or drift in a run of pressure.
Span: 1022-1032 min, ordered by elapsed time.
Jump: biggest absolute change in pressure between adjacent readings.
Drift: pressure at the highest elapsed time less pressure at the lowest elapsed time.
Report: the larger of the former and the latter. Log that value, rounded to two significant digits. 2.5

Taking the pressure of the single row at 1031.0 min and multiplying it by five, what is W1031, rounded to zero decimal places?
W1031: 135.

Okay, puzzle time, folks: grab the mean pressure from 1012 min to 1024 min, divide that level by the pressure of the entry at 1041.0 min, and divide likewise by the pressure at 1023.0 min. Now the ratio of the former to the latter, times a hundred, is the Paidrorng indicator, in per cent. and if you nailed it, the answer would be 109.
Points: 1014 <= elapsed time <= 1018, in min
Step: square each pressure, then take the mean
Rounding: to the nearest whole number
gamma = 570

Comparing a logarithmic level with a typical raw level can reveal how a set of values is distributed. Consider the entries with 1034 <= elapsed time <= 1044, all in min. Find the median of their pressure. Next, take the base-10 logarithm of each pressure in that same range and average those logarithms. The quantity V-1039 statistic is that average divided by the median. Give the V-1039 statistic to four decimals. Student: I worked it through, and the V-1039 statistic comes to 0.0520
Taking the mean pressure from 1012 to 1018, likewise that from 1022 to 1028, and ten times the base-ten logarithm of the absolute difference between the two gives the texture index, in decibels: 8.7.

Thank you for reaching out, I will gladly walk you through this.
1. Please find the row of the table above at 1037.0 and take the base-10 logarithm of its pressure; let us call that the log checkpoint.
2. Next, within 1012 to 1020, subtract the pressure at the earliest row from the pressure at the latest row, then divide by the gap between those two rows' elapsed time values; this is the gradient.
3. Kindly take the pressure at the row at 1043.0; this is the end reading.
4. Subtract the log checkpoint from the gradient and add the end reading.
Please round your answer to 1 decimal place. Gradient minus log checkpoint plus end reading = 26.7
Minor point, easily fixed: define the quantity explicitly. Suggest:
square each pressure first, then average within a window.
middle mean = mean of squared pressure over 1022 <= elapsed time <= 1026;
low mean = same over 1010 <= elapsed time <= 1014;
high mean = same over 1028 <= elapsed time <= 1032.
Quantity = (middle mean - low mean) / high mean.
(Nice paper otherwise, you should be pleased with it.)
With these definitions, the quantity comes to 0.68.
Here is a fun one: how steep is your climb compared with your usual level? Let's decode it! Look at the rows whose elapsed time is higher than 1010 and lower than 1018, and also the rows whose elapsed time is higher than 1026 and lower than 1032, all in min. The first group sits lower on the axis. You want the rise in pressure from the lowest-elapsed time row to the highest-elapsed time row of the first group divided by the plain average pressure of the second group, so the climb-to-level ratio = 0.33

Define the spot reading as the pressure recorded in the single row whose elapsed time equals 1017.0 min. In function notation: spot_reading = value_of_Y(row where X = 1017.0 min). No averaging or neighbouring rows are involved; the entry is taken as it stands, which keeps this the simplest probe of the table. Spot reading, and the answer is 25.49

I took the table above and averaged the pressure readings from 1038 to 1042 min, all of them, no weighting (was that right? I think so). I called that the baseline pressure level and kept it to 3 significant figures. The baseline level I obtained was 27.7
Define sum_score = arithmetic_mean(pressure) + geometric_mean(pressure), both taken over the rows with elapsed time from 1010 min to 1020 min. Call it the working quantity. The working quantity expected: 44.0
